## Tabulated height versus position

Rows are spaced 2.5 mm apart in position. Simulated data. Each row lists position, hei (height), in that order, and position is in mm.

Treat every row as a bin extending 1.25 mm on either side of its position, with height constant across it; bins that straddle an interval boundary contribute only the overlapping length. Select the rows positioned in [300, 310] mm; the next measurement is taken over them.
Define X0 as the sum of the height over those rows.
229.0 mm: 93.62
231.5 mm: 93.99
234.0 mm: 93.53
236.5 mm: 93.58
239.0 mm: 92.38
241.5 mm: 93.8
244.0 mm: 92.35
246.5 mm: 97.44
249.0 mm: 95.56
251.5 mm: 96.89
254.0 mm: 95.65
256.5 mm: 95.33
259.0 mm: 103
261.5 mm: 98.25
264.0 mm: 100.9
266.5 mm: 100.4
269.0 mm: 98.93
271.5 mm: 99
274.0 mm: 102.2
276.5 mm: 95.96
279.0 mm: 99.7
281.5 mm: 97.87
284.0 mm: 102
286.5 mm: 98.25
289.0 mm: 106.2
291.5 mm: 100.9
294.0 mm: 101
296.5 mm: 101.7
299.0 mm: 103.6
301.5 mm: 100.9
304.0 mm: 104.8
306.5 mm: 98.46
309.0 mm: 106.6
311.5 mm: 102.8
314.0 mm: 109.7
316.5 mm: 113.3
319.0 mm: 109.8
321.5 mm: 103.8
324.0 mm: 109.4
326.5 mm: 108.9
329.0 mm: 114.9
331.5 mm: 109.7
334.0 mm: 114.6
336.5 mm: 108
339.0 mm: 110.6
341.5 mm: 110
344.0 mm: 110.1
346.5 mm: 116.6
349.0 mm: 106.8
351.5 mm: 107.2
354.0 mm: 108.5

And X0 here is 411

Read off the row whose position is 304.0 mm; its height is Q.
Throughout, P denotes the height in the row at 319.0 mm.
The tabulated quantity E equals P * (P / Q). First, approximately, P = 109.8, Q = 104.8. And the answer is 115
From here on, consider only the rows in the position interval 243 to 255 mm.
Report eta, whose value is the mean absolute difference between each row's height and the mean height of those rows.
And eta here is 1.3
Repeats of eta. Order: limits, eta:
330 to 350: 2.4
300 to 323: 3.8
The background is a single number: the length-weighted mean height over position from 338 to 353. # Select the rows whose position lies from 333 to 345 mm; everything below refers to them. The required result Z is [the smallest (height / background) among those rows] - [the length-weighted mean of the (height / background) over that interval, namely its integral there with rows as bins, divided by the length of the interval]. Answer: -0.024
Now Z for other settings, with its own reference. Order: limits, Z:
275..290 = -0.036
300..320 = -0.066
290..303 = -0.008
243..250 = -0.026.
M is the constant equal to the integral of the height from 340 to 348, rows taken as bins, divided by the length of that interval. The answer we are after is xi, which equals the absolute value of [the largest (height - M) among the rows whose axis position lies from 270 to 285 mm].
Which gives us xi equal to 10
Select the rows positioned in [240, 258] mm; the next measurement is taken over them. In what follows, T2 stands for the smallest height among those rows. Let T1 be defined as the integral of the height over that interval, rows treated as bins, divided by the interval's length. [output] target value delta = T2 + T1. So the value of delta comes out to 188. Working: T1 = 95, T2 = 92.35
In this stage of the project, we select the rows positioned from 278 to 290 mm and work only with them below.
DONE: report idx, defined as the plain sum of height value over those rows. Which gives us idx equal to 504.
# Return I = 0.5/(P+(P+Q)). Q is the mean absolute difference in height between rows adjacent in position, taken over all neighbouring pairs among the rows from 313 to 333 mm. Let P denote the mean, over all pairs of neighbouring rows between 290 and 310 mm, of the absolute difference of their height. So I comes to 0.045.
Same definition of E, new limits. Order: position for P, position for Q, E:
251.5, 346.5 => 81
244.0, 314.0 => 78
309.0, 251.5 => 117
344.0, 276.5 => 126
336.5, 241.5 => 124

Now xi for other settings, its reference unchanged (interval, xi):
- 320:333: 3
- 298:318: 1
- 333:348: 5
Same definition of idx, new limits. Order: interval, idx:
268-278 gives 396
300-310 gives 411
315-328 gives 545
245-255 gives 386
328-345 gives 778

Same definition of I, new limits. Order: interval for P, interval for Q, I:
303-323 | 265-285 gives 0.036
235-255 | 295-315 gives 0.057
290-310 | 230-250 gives 0.059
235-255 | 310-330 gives 0.059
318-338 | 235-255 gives 0.042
